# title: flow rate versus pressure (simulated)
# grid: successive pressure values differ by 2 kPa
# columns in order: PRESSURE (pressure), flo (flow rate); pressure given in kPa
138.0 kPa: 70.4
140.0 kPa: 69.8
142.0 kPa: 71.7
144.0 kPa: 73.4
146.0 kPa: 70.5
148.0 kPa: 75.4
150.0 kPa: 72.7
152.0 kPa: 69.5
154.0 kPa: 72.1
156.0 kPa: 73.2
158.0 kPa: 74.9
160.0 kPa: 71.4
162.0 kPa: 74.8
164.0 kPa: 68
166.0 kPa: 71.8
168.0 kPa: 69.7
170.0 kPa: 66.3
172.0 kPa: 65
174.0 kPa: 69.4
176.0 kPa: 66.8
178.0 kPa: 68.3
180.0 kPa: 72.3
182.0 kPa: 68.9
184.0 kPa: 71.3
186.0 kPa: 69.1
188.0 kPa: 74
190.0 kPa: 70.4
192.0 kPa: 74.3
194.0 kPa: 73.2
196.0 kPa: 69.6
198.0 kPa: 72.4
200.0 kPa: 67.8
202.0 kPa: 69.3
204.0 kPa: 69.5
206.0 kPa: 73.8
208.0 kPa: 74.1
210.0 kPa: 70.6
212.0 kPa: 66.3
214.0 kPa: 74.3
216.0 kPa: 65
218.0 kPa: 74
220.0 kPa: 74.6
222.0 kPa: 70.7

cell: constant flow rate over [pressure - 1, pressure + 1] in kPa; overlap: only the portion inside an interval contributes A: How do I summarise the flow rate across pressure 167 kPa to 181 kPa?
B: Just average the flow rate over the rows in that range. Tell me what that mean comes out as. 68.3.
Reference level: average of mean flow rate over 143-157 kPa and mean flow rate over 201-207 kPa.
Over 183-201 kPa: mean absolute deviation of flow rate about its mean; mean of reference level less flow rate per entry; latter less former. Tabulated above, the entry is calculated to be -1.6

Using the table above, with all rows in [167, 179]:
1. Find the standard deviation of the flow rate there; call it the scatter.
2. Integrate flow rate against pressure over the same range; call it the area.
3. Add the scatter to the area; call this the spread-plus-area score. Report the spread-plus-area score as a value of 813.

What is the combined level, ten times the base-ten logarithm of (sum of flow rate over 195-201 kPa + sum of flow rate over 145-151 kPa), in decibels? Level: 26.3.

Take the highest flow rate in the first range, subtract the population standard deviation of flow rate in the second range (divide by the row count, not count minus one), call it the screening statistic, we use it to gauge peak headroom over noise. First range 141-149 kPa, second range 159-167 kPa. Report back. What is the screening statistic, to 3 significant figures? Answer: 73.0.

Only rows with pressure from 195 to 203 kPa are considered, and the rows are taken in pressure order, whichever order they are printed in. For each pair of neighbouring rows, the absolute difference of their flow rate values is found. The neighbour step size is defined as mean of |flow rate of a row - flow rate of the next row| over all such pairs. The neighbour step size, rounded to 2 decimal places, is 2.97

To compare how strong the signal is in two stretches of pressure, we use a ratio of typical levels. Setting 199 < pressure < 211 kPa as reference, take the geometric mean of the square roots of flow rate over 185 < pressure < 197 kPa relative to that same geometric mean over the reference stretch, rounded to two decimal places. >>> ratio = 1.01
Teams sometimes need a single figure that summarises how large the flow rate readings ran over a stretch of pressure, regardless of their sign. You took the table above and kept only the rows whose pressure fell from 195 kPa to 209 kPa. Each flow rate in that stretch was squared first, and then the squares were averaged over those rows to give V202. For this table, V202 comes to 5036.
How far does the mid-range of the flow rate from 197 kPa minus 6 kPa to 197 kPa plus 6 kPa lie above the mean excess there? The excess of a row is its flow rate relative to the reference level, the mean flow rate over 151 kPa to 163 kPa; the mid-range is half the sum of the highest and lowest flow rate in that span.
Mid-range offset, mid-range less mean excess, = 72.6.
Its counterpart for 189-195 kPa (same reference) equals 72.4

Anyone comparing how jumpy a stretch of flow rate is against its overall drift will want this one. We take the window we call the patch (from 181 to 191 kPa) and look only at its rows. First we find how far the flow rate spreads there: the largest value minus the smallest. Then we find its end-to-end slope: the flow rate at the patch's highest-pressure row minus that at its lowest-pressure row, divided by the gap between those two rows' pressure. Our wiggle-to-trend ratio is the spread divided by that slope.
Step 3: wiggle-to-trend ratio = 27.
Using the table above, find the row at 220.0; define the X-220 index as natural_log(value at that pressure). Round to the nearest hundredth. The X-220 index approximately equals 4.31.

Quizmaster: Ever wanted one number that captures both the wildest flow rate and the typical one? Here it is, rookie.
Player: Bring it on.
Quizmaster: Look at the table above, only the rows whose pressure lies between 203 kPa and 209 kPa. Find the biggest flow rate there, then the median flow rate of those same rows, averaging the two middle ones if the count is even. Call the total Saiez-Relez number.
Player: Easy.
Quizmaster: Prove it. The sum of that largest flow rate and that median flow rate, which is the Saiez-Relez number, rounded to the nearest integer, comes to 148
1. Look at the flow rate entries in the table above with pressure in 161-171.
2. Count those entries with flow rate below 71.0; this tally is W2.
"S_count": 3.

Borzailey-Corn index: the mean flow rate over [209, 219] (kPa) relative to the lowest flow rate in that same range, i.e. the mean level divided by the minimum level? 1.08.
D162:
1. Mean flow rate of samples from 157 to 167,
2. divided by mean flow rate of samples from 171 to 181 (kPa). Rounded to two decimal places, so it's 1.06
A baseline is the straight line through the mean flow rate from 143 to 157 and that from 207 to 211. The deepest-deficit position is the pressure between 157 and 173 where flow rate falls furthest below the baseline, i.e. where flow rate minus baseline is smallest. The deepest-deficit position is 172.0 kPa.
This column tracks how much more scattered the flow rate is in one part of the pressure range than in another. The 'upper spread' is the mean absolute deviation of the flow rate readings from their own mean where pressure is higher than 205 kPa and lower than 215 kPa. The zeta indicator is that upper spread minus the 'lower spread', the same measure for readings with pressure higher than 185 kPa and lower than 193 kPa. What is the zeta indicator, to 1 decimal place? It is 0.5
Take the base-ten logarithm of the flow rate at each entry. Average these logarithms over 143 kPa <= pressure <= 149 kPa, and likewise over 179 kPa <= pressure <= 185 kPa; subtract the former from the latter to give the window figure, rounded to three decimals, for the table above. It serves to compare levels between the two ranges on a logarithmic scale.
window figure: -0.014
